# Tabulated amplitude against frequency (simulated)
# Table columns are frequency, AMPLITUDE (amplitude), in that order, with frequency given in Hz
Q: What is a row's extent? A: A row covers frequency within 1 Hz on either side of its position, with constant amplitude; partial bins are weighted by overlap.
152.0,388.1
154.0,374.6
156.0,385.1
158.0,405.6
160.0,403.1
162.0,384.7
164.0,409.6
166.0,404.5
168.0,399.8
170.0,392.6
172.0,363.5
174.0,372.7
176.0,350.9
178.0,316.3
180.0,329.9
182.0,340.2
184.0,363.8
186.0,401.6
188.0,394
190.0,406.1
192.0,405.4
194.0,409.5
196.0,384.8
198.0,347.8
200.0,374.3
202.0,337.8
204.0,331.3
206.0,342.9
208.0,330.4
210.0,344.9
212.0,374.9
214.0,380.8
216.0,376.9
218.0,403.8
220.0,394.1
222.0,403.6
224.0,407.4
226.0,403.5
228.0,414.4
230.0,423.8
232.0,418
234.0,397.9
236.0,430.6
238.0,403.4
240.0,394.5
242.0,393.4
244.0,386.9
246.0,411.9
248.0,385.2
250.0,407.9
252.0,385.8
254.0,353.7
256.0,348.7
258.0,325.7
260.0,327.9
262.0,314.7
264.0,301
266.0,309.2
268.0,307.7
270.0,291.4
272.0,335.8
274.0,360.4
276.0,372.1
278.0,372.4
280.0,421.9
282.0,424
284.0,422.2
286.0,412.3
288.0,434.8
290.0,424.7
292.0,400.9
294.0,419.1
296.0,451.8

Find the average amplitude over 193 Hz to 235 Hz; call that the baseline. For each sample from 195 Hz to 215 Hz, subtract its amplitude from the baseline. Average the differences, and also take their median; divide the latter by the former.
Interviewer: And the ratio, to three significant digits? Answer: 1.33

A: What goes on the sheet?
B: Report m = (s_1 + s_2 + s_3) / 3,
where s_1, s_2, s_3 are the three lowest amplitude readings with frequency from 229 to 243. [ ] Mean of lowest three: 395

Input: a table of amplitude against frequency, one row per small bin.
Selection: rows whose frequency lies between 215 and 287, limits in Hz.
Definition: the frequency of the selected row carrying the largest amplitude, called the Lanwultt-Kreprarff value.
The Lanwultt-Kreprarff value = 236.0 Hz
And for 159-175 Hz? 164.0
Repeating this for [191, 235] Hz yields 230.0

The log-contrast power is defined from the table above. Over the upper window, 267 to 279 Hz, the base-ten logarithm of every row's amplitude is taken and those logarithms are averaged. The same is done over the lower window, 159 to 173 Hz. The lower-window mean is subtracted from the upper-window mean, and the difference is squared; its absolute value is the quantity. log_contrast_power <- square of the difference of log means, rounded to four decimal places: 0.0043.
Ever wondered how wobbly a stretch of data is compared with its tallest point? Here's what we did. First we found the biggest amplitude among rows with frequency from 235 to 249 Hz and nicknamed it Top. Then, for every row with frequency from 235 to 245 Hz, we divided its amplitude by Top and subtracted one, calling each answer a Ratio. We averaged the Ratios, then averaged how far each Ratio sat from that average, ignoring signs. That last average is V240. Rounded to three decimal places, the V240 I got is 0.028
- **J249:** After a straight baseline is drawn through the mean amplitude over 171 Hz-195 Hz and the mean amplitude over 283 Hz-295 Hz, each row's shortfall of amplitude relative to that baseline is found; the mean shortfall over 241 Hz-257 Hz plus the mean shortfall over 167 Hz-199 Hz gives 14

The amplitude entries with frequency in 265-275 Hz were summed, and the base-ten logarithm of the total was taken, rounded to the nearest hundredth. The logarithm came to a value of 3.21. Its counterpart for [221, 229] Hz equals 3.21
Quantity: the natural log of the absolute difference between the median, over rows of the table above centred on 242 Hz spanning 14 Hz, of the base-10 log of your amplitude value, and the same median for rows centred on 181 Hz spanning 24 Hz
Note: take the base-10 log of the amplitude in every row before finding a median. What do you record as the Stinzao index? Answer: -3.51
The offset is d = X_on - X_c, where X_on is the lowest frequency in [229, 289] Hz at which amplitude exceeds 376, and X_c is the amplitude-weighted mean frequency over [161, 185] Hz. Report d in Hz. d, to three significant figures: 57.4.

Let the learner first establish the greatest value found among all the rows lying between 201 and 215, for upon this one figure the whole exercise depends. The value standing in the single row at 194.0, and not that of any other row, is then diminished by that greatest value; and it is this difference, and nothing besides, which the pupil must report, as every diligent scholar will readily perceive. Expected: 29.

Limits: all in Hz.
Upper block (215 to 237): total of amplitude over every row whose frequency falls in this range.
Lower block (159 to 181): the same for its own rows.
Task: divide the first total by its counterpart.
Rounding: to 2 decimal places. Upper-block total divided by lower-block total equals 1.08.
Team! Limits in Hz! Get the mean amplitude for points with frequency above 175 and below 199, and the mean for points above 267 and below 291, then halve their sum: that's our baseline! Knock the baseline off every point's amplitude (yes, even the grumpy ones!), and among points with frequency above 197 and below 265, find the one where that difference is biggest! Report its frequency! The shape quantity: 236.0 Hz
